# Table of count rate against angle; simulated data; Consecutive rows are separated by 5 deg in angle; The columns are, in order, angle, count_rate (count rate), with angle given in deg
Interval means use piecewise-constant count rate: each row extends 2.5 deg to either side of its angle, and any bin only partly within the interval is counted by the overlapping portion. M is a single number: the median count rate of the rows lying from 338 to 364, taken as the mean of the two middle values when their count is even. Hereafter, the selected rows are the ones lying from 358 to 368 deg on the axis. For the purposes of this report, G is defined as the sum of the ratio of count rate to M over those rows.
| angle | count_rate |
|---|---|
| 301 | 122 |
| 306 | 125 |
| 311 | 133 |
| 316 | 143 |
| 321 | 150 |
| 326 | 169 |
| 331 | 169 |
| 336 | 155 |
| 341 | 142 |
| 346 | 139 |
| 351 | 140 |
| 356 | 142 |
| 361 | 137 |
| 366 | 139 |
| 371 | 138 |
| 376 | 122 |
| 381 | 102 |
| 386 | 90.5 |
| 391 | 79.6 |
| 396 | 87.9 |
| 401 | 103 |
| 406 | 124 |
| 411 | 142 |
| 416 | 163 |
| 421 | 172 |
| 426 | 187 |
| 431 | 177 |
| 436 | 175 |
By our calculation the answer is 2.0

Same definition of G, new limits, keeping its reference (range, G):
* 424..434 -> 2.6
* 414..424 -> 2.4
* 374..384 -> 1.6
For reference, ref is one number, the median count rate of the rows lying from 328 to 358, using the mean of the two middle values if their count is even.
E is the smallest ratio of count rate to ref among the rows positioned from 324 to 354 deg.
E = 0.98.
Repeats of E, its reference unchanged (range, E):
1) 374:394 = 0.56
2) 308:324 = 0.94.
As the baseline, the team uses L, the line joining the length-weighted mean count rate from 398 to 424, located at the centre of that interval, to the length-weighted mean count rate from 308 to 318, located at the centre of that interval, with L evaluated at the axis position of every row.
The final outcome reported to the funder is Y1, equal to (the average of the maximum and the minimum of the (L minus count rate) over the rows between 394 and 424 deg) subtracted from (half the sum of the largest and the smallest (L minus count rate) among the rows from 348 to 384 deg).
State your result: 6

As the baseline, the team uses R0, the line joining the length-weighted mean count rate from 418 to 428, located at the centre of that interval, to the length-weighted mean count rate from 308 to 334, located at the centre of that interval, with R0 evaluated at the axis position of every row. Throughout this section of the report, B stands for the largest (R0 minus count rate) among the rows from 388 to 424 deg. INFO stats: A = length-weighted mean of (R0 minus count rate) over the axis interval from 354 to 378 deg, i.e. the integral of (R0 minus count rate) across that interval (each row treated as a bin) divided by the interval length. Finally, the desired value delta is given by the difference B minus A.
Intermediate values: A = 28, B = 91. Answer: 63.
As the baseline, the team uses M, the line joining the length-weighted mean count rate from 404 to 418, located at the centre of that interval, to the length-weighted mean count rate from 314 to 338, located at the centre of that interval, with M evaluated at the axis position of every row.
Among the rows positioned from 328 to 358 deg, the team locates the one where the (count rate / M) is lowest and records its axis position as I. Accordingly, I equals 346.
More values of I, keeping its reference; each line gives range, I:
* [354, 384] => 381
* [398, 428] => 401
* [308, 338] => 311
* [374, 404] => 391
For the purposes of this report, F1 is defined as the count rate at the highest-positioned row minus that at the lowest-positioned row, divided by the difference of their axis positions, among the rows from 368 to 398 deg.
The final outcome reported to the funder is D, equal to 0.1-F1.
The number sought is 2.1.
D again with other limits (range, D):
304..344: -0.4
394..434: -2.4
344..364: 0.2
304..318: -1.7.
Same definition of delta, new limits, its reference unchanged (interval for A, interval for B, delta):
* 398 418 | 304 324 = -20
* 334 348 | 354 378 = 32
